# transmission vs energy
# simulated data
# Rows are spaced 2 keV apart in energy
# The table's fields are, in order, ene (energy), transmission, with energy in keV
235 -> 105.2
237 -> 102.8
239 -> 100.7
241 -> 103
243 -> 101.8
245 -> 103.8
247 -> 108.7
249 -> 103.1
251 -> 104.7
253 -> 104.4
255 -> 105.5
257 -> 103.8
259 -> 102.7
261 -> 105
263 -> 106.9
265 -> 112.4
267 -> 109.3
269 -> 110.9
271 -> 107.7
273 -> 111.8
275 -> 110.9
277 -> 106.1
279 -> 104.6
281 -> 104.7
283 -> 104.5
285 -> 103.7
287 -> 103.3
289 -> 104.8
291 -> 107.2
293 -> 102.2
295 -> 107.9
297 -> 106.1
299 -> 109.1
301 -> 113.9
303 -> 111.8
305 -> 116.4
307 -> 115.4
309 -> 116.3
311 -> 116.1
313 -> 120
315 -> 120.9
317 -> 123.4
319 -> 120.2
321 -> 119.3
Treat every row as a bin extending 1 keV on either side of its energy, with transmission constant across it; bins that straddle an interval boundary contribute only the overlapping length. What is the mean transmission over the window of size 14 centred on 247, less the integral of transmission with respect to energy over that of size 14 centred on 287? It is -1357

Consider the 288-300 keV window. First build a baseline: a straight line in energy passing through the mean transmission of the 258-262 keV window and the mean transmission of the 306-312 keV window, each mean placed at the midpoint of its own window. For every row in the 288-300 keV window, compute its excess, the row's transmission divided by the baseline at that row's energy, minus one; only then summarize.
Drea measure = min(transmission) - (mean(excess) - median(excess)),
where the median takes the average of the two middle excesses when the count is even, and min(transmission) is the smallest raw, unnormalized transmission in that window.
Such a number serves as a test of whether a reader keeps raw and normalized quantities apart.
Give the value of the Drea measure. 102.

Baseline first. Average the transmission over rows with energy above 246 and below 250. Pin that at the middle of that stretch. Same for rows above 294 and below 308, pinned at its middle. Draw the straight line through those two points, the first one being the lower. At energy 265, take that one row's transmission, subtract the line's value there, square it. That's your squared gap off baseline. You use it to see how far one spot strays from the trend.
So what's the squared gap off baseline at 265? 22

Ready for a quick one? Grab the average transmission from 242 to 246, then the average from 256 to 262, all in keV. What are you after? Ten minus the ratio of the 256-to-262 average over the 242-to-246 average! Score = 8.99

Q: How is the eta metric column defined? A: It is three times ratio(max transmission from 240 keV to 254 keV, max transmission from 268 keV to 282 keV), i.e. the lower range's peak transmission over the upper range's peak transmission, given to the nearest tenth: 2.9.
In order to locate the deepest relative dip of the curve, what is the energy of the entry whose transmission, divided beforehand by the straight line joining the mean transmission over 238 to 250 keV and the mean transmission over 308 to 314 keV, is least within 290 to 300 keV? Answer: 293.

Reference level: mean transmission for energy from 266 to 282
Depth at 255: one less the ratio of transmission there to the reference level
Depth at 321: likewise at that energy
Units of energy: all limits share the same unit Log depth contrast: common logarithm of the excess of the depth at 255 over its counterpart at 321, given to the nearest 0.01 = -0.89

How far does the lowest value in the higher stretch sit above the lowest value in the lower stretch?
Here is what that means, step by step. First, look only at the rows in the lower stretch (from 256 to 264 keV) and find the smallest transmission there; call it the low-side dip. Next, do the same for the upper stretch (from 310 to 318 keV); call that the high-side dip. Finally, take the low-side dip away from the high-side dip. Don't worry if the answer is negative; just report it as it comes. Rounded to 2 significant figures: 13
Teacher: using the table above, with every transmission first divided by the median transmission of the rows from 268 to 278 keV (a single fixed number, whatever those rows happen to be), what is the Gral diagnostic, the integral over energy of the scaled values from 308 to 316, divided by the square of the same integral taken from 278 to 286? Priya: 0.151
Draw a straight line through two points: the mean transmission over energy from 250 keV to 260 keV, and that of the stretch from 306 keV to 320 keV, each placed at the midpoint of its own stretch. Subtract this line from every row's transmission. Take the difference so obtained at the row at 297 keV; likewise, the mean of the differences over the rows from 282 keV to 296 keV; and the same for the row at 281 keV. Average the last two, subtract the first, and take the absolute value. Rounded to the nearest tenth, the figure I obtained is 1.7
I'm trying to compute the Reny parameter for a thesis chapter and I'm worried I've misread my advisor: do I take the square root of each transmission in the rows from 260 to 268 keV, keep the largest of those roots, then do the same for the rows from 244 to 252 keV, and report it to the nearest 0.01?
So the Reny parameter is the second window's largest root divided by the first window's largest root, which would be 0.98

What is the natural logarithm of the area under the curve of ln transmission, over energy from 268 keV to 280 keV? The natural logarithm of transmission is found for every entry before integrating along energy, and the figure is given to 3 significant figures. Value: 4.03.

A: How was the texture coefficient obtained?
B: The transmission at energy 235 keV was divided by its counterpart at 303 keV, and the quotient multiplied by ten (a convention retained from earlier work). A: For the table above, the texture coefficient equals 9.41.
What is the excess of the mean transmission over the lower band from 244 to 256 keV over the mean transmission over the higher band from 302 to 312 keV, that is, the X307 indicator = -10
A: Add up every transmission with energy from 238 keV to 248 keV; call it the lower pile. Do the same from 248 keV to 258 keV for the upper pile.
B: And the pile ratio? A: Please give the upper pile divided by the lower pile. 1.01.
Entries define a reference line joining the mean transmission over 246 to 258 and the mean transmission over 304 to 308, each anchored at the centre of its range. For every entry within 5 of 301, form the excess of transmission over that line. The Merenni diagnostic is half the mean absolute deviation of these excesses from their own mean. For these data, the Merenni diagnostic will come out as 1.3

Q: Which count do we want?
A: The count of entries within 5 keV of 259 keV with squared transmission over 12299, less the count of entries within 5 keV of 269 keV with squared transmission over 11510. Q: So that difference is -5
